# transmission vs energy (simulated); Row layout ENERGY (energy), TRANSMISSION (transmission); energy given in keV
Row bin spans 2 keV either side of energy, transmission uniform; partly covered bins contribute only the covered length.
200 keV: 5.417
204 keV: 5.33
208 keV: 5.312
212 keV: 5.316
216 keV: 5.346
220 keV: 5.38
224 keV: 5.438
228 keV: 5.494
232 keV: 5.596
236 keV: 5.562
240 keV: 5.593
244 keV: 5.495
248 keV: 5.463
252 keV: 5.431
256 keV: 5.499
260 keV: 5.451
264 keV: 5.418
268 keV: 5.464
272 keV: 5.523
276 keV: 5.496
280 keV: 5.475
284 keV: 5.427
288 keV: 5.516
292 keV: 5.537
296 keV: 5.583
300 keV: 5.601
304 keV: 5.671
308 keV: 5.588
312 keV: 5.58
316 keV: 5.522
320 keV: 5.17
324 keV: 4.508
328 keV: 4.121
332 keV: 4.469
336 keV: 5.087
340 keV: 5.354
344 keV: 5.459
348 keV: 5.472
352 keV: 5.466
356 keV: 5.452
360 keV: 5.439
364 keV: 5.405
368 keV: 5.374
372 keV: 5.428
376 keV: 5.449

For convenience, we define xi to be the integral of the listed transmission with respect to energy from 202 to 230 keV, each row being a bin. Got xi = 150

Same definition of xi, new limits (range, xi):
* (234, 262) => 154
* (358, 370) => 65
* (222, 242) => 111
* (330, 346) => 81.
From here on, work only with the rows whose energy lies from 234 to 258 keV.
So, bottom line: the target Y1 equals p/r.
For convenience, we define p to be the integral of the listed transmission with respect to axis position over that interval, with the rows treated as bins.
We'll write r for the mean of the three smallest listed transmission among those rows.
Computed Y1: 24.2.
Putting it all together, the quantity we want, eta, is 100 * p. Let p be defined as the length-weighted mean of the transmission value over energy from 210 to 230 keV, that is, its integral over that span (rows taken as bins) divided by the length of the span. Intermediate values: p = 5.39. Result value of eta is 539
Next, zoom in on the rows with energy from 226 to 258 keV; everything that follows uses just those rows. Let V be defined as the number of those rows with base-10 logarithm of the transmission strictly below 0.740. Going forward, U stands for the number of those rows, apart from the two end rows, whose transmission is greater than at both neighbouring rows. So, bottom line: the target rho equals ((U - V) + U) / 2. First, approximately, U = 2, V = 4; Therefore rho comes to 0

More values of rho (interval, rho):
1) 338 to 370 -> -3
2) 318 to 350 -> -4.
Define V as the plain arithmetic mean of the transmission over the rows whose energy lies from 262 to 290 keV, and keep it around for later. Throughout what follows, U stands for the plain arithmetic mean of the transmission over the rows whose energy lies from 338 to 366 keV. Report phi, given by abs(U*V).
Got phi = 29.8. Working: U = 5.44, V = 5.47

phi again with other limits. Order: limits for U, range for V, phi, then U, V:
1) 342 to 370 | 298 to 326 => 29.2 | 5.44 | 5.38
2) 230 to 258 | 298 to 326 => 29.7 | 5.52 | 5.38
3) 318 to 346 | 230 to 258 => 26.9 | 4.88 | 5.52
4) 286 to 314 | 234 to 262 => 30.7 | 5.58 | 5.50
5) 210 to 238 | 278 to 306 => 30.2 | 5.45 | 5.54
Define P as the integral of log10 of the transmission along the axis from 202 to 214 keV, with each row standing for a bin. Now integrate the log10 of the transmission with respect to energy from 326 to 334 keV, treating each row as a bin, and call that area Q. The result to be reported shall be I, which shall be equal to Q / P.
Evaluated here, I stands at 0.58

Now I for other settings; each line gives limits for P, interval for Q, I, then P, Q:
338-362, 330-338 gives 0.31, 18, 5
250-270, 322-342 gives 0.91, 15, 13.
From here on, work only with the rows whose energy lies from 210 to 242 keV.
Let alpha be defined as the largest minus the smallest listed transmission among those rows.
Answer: 0.28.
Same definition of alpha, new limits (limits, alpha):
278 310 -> 0.24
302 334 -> 1.55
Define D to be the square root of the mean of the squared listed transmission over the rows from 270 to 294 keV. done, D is 5.496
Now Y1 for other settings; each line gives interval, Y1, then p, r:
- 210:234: 24.4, 130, 5.35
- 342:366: 24.1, 131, 5.43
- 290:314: 24.1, 134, 5.57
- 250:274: 24.1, 131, 5.43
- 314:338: 26.5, 116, 4.37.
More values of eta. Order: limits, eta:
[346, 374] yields 543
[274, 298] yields 551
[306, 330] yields 508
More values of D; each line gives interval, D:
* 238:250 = 5.517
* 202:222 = 5.337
